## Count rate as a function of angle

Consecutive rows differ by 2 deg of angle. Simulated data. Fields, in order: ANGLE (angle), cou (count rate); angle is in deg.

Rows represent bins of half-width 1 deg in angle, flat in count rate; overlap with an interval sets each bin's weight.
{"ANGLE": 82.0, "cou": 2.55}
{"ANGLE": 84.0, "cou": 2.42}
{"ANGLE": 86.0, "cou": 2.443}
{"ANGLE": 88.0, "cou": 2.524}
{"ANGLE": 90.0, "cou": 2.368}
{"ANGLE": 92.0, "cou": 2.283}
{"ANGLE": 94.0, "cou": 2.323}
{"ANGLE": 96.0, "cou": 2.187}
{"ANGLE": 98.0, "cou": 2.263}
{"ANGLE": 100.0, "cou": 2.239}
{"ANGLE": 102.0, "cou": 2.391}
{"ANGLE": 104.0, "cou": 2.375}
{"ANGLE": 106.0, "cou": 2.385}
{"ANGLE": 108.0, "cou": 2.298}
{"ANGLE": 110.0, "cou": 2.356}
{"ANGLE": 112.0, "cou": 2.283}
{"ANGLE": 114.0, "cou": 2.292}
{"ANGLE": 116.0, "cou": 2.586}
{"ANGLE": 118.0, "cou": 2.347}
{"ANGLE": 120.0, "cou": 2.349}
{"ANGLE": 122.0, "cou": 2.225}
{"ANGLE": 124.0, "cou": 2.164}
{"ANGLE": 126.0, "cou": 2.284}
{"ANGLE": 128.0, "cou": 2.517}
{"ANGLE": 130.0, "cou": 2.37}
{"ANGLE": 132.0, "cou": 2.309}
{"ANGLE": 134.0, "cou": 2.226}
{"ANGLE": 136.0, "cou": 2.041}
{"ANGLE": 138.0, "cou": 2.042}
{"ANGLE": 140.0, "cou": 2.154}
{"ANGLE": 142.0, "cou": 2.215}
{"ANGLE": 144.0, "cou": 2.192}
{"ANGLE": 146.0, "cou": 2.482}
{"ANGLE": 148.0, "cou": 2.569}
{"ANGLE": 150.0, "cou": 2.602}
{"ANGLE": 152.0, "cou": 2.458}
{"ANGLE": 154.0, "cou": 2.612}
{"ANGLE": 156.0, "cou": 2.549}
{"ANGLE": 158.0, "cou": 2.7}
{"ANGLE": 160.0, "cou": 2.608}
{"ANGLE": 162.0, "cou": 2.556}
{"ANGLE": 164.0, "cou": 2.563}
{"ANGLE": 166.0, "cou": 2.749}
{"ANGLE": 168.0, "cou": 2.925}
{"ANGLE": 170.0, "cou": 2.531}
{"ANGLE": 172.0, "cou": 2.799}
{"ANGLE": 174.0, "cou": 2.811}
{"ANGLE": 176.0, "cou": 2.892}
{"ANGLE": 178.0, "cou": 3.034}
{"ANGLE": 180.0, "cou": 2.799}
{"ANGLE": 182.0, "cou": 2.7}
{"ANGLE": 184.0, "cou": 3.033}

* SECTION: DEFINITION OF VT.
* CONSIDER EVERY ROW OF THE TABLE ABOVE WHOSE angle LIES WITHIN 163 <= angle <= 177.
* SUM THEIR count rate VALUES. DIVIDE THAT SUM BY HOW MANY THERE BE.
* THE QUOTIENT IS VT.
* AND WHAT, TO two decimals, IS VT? 2.75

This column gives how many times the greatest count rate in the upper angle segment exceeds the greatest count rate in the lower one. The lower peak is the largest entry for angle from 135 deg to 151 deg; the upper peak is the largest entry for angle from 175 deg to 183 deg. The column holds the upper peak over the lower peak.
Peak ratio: 1.17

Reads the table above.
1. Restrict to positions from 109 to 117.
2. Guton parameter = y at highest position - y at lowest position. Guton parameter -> 0.23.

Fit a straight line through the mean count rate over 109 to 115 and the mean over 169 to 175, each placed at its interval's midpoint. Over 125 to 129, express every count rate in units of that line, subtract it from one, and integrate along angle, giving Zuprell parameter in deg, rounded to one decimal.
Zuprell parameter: 0.0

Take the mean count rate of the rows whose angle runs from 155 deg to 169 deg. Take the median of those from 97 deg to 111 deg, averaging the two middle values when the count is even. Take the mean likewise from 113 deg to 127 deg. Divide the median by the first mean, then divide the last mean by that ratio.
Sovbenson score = 2.6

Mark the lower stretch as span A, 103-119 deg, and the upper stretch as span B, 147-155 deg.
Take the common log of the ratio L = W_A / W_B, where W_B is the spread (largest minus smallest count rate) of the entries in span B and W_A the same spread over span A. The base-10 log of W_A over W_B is 0.3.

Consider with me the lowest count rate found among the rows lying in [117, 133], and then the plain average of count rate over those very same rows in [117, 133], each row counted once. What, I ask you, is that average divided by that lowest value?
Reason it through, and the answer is 1.07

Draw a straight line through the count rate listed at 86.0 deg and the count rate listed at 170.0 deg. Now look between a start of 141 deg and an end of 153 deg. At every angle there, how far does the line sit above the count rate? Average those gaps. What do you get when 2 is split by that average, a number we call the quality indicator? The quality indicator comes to 23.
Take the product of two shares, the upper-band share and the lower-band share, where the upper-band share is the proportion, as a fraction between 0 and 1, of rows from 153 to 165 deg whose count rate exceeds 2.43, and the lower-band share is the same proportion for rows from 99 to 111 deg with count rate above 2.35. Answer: 0.67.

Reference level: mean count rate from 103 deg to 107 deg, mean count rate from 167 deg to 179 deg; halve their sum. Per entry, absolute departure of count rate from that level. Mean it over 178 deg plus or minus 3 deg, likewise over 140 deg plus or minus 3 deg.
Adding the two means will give 0.77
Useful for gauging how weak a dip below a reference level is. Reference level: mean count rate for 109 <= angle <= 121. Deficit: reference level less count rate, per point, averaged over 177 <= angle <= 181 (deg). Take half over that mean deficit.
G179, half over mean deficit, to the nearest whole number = -1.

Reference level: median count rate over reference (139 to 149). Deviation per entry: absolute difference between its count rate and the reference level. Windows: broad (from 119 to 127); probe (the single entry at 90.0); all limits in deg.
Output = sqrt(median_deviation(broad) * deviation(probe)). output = 0.096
